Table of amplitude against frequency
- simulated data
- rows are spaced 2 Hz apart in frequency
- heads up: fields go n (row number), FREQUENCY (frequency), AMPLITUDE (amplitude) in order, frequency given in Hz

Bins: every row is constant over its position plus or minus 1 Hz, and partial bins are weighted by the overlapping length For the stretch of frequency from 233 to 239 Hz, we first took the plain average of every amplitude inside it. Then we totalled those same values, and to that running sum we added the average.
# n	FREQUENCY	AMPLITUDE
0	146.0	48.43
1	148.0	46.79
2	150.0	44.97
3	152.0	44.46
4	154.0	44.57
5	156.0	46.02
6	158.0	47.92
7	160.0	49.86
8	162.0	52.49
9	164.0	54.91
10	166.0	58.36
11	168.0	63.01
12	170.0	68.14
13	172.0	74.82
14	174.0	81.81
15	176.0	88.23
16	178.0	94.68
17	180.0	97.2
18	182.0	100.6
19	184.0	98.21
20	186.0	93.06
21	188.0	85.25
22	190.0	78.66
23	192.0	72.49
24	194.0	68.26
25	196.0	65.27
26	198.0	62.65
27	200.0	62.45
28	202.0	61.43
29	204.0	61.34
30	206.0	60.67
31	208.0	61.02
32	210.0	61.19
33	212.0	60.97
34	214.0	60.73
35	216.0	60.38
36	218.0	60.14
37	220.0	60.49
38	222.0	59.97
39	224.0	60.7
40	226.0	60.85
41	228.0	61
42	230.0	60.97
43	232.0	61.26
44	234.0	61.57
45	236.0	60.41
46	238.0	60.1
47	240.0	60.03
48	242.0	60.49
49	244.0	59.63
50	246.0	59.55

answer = 243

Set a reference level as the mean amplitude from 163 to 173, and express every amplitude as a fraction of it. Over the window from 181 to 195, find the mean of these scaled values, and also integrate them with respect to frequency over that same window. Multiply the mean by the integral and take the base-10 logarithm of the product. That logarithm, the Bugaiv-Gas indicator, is 1.4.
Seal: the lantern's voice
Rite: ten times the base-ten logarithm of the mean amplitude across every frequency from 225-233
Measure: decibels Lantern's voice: 17.9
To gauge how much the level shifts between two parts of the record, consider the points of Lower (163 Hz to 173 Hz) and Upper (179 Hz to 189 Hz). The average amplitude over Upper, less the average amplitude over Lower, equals 31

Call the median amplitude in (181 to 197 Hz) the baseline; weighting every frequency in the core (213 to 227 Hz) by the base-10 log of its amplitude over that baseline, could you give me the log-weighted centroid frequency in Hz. 220.0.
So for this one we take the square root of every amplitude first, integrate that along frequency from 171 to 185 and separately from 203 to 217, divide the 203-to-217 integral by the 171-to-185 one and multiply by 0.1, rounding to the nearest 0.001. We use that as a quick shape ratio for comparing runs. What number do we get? 0.082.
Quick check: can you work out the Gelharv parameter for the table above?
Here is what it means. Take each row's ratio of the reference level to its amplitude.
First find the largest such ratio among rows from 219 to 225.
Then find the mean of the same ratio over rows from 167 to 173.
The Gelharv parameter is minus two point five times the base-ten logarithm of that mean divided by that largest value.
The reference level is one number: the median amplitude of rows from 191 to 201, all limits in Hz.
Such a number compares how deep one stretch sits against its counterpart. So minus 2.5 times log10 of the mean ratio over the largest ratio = 0.14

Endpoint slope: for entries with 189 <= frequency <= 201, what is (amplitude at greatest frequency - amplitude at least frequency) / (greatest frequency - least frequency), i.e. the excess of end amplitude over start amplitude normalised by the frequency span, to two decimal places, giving -1.62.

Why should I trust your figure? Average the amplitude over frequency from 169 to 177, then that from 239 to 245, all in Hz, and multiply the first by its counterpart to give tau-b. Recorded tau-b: 4699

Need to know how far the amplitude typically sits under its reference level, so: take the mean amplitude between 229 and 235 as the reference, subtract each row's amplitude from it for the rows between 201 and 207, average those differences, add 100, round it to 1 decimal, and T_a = 100.1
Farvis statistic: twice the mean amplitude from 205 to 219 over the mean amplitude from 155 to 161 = 2.5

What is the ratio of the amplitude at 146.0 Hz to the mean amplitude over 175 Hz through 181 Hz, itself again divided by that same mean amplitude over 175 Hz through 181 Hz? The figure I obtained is 0.0056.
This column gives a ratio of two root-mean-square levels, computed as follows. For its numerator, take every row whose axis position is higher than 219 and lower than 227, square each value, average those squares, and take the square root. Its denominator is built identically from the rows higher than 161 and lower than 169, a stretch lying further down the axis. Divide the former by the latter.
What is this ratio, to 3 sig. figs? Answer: 1.06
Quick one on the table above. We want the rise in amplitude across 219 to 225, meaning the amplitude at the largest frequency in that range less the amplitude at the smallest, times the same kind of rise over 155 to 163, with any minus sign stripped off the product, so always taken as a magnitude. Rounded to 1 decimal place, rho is 1.4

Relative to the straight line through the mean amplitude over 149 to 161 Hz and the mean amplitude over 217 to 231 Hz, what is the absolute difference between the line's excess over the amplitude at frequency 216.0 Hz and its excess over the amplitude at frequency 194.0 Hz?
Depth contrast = 12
